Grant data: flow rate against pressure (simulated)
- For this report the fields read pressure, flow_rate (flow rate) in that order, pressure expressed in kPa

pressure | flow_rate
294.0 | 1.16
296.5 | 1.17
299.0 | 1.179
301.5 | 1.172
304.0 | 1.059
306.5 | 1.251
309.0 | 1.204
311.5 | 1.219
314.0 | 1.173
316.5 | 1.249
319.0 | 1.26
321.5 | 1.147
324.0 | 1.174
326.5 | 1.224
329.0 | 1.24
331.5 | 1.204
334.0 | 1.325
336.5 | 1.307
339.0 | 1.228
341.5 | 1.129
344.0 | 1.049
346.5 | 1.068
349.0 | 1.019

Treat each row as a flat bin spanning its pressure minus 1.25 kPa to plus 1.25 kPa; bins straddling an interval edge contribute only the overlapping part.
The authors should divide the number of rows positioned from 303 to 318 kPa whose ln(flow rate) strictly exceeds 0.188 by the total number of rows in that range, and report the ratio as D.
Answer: 0.50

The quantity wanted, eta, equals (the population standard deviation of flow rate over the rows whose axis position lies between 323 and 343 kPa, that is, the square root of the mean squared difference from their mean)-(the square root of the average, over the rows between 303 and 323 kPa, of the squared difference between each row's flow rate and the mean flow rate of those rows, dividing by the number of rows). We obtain -0.003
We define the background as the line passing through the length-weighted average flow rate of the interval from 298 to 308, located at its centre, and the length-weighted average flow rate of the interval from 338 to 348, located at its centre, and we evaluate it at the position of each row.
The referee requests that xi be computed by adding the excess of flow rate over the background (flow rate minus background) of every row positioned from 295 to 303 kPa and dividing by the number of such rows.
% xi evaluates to 0.00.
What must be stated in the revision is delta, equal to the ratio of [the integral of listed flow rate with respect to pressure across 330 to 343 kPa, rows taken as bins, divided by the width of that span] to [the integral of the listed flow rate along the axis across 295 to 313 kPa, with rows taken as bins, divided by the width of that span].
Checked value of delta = 1.05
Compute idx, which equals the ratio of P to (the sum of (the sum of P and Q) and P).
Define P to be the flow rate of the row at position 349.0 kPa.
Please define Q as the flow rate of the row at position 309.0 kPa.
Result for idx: 0.314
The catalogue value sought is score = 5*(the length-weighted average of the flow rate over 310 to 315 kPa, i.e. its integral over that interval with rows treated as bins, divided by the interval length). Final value 6.0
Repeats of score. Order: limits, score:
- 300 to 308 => 5.8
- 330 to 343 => 6.2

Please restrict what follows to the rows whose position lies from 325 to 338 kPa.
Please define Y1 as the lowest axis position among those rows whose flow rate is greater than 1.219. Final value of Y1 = 326.5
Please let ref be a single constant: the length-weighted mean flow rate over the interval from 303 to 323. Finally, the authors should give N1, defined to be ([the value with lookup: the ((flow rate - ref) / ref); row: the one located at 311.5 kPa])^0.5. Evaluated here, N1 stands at 0.14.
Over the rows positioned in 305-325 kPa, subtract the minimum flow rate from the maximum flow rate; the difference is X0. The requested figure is 0.11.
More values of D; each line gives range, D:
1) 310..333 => 0.56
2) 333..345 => 0.60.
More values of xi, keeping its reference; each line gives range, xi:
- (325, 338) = 0.13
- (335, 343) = 0.10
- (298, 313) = 0.02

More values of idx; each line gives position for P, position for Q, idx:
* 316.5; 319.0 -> 0.332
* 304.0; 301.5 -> 0.322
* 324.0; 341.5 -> 0.338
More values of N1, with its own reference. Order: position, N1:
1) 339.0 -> 0.16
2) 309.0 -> 0.08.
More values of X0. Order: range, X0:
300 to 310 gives 0.19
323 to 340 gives 0.15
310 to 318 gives 0.08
